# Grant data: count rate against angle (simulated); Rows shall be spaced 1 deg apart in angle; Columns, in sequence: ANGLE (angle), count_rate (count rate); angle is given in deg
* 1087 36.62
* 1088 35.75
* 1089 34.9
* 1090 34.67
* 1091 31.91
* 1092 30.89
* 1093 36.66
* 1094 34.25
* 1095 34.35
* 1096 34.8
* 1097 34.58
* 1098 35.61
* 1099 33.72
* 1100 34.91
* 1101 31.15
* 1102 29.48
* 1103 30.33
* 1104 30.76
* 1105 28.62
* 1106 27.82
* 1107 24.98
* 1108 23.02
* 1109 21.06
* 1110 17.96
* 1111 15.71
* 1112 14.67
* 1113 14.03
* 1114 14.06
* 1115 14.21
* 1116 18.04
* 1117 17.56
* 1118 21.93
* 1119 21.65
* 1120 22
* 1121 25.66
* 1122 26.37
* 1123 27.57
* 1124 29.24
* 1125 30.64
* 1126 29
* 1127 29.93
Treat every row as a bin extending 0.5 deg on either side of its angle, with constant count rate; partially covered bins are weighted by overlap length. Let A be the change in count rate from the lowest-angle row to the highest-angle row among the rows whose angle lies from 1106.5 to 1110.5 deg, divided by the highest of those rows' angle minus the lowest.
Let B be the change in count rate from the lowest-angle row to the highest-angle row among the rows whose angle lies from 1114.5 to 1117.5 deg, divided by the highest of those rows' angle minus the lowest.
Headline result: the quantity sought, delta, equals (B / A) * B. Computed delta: -1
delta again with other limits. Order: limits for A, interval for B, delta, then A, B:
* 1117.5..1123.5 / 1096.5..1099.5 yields 0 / 1.1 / -0.4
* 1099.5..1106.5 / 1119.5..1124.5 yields -3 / -1.2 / 1.8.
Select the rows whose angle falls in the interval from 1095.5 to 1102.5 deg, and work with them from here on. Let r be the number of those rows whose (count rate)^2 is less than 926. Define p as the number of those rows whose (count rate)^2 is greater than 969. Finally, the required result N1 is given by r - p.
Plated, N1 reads -5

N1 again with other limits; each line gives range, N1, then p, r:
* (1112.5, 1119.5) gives 7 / 0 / 7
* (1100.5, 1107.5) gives 4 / 1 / 5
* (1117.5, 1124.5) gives 7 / 0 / 7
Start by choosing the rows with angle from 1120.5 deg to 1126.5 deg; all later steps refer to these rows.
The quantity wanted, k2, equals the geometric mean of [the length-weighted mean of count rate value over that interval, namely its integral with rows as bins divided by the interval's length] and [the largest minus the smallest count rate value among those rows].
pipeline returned 11.8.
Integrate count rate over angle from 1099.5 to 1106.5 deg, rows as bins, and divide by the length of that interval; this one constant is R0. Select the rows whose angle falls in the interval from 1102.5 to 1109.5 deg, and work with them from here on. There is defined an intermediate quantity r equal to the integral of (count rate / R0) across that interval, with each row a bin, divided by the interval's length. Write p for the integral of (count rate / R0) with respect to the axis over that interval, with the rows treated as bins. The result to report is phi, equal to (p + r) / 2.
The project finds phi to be 3.5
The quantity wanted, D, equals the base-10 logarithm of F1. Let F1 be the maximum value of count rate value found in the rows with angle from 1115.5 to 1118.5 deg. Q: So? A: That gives 1.34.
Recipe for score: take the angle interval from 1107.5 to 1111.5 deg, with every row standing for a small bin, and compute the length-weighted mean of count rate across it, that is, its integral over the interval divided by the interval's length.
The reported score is 19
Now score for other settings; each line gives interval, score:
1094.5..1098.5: 35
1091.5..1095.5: 34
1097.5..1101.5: 34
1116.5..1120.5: 21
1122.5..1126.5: 29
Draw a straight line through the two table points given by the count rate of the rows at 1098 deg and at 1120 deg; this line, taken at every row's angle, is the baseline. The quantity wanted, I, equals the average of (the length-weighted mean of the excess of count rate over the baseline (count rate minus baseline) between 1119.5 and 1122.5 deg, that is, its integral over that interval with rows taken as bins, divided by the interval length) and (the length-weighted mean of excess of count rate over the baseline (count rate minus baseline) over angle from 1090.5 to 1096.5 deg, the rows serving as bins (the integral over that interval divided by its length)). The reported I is -1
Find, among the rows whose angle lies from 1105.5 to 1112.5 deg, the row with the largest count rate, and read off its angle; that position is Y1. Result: 1106 deg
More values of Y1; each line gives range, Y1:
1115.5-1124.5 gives 1124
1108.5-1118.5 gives 1118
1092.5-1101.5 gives 1093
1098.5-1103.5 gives 1100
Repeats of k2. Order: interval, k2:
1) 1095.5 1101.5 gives 12.3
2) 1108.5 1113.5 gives 10.8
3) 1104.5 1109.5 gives 13.8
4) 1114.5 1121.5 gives 15.2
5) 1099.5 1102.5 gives 13.2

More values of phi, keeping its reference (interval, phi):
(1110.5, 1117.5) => 2.0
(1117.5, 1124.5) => 3.3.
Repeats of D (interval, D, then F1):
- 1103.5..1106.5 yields 1.49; 30.76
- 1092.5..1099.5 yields 1.56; 36.66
